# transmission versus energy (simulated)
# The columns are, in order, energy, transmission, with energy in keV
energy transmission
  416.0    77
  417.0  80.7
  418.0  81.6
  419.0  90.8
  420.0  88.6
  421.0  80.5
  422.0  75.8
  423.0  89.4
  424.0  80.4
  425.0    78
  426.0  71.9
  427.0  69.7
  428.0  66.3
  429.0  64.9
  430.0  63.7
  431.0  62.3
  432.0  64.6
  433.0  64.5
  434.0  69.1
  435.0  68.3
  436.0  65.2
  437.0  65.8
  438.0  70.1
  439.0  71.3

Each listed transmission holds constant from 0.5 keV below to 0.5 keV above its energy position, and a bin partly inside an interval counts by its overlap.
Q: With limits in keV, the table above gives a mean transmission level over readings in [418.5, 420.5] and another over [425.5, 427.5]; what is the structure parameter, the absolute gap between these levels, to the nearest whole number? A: 19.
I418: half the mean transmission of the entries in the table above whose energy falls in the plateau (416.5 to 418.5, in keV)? 41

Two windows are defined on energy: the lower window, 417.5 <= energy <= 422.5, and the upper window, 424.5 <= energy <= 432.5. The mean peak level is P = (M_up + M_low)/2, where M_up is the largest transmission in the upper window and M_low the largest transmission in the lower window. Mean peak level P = 84.4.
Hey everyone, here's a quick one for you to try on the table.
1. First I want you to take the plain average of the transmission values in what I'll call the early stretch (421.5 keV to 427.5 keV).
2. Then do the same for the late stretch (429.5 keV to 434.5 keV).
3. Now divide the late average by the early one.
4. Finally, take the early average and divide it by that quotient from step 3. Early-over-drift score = 93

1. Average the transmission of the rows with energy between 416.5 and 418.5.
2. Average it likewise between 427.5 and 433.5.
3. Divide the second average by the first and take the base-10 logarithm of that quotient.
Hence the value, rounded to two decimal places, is -0.10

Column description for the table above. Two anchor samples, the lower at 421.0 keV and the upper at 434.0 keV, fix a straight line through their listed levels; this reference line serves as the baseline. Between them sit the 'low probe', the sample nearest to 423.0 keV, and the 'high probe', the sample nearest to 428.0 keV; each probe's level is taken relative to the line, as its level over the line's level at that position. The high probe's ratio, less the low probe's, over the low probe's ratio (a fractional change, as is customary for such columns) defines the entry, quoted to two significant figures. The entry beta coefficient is -0.21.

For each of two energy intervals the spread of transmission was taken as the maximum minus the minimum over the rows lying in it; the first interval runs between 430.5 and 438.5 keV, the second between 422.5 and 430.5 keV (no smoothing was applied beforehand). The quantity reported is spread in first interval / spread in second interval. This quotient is 0.30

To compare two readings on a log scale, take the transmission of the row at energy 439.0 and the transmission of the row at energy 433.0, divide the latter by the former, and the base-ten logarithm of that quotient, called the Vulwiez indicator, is -0.04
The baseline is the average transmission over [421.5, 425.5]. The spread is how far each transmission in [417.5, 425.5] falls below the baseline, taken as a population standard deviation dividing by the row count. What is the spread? 5.3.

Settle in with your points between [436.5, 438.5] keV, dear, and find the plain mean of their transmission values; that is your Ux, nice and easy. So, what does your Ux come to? 68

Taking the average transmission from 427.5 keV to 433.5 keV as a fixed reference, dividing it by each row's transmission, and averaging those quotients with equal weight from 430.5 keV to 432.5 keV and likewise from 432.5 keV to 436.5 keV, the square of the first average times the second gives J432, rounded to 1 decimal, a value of 1.0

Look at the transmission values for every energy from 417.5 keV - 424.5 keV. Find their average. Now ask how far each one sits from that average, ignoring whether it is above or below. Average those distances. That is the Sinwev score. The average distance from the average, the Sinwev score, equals 4.9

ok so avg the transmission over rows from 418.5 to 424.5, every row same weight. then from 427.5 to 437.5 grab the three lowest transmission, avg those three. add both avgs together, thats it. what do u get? 148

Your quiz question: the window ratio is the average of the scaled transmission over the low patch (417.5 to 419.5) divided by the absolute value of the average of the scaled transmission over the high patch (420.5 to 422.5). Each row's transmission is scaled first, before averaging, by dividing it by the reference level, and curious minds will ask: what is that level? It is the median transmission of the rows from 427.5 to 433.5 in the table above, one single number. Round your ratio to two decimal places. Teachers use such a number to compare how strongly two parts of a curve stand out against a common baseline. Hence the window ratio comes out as 1.10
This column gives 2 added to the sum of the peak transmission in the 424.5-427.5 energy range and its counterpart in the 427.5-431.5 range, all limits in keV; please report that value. 146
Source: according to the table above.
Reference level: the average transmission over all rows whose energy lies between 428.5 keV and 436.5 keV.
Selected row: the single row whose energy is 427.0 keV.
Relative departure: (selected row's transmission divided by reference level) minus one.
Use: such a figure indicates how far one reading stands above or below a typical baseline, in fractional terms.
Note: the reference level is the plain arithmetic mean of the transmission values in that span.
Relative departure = 0.07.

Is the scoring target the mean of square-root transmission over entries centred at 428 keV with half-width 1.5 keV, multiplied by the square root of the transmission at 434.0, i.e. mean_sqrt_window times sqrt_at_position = 68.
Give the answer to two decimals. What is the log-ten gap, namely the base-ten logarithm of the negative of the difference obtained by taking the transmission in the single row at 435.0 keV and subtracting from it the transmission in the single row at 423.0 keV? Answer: 1.32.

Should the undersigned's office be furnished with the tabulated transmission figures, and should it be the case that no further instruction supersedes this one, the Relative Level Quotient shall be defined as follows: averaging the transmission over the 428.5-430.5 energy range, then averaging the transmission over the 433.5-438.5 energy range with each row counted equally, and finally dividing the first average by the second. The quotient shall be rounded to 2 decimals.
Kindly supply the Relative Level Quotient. 0.95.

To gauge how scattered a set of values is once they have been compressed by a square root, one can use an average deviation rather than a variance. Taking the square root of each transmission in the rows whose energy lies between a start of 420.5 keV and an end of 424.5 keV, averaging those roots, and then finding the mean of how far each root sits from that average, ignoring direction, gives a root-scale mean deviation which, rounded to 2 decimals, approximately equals 0.22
